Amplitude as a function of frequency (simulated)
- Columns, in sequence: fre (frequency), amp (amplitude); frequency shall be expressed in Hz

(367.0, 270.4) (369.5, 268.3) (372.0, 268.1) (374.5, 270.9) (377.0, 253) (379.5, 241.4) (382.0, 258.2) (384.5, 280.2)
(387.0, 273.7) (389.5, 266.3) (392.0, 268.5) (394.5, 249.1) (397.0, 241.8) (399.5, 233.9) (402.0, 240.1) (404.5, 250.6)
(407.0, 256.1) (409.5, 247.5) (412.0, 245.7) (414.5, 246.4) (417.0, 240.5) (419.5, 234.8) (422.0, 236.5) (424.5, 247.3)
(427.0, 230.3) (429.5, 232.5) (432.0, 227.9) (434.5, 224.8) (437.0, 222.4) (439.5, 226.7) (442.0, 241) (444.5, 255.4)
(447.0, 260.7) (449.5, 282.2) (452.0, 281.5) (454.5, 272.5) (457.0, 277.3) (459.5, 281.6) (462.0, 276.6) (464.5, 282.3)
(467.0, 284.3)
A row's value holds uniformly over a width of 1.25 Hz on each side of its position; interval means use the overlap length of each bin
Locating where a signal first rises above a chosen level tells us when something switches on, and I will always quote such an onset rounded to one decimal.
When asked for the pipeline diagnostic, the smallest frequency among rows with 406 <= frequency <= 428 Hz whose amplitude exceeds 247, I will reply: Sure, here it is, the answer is 407.0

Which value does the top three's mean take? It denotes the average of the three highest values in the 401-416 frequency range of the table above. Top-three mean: 251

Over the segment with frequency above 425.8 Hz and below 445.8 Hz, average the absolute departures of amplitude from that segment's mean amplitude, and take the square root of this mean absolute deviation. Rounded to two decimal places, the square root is 2.79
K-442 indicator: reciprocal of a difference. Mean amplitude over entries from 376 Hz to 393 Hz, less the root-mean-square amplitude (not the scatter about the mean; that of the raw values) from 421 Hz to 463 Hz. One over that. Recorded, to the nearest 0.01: 0.10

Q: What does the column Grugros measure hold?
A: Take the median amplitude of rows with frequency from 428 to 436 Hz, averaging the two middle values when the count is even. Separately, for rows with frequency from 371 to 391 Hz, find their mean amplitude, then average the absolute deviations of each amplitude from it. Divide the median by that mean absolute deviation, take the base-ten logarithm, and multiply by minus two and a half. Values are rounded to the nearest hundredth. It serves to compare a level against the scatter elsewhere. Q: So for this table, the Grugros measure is -3.41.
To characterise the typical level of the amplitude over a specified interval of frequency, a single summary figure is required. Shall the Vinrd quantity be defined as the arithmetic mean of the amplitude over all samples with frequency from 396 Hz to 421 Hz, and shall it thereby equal 244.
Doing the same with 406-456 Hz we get 246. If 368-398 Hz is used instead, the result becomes 262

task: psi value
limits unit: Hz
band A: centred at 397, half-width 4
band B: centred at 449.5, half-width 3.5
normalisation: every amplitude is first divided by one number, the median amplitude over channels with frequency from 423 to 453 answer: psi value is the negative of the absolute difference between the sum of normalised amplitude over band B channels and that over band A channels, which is -0.42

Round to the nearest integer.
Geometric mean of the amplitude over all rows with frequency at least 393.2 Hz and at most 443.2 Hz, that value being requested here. 239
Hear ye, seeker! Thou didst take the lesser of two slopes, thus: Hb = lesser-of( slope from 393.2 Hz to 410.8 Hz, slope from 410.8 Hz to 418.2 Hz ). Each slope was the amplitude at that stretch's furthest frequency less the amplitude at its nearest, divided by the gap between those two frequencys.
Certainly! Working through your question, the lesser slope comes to -1.0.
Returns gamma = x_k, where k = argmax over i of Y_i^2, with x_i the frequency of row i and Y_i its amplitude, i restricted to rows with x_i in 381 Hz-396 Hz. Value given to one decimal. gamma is 384.5 Hz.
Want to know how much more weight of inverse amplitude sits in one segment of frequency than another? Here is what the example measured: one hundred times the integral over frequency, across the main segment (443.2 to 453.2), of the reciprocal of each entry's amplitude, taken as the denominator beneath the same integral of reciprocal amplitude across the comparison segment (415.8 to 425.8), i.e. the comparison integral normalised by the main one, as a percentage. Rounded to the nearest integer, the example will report 112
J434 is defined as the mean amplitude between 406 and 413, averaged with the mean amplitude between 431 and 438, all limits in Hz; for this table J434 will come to 237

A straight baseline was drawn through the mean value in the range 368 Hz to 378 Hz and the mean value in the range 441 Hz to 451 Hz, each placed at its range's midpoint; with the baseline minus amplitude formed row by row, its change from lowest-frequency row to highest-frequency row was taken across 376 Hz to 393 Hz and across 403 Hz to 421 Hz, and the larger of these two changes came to 15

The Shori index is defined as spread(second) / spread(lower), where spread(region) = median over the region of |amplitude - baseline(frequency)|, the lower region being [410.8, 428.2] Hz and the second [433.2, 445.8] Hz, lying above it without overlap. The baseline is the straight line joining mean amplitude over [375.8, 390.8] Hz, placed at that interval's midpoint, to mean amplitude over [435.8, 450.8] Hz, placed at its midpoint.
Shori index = 1.6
